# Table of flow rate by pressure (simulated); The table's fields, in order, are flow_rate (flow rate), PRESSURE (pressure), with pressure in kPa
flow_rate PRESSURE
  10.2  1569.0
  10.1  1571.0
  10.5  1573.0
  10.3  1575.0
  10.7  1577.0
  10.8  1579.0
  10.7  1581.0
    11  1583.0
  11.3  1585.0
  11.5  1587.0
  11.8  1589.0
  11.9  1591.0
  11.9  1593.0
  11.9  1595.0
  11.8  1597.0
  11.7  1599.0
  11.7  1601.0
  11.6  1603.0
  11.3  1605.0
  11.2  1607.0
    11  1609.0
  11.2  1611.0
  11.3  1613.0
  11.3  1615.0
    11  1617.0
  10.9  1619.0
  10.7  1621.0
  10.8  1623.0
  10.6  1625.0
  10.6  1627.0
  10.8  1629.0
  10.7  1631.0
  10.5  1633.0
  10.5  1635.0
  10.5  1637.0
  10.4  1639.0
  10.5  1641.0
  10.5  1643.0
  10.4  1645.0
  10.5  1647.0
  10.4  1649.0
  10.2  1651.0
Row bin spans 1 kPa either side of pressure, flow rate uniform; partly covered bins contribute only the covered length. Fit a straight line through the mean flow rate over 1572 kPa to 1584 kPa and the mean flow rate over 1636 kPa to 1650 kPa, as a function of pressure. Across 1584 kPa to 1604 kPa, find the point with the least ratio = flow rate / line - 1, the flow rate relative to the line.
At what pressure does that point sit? 1585.0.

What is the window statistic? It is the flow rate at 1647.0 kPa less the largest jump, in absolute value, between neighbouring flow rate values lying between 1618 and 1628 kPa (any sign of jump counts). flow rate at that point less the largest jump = 10.3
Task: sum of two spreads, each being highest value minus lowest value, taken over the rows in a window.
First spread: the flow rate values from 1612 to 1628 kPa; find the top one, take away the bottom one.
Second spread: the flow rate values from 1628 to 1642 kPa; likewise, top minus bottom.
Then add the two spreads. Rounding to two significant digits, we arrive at 1.1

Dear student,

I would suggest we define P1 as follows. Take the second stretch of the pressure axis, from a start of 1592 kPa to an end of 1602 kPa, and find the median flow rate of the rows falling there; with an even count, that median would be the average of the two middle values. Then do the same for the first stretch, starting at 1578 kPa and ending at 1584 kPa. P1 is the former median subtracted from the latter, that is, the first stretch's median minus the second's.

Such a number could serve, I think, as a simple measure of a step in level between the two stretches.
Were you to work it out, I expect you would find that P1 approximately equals -1.0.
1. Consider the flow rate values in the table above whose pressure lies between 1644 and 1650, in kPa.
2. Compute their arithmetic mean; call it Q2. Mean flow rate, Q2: 10.4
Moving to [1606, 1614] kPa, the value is 11.2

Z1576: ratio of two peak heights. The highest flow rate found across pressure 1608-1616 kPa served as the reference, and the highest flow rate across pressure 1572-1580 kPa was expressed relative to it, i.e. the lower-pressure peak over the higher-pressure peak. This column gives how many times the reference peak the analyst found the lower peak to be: 0.96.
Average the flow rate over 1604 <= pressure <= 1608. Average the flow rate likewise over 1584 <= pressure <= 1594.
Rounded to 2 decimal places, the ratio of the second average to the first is 1.04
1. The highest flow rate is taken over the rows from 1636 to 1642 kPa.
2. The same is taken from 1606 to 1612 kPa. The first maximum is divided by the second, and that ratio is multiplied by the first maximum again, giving 9.8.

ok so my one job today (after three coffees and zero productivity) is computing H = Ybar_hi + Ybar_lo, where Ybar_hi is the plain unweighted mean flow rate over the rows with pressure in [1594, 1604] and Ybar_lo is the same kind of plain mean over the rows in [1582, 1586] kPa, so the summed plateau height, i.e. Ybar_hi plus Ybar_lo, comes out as 22.89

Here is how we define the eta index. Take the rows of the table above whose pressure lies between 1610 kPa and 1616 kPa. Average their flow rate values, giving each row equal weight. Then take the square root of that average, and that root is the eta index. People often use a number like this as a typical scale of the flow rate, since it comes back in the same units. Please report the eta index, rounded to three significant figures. 3.36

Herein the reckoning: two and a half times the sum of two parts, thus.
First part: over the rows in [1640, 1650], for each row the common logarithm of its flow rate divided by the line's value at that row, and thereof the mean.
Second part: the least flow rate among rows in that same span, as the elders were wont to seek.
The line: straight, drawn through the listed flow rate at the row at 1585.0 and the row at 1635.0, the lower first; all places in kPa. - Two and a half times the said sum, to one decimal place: 26.0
